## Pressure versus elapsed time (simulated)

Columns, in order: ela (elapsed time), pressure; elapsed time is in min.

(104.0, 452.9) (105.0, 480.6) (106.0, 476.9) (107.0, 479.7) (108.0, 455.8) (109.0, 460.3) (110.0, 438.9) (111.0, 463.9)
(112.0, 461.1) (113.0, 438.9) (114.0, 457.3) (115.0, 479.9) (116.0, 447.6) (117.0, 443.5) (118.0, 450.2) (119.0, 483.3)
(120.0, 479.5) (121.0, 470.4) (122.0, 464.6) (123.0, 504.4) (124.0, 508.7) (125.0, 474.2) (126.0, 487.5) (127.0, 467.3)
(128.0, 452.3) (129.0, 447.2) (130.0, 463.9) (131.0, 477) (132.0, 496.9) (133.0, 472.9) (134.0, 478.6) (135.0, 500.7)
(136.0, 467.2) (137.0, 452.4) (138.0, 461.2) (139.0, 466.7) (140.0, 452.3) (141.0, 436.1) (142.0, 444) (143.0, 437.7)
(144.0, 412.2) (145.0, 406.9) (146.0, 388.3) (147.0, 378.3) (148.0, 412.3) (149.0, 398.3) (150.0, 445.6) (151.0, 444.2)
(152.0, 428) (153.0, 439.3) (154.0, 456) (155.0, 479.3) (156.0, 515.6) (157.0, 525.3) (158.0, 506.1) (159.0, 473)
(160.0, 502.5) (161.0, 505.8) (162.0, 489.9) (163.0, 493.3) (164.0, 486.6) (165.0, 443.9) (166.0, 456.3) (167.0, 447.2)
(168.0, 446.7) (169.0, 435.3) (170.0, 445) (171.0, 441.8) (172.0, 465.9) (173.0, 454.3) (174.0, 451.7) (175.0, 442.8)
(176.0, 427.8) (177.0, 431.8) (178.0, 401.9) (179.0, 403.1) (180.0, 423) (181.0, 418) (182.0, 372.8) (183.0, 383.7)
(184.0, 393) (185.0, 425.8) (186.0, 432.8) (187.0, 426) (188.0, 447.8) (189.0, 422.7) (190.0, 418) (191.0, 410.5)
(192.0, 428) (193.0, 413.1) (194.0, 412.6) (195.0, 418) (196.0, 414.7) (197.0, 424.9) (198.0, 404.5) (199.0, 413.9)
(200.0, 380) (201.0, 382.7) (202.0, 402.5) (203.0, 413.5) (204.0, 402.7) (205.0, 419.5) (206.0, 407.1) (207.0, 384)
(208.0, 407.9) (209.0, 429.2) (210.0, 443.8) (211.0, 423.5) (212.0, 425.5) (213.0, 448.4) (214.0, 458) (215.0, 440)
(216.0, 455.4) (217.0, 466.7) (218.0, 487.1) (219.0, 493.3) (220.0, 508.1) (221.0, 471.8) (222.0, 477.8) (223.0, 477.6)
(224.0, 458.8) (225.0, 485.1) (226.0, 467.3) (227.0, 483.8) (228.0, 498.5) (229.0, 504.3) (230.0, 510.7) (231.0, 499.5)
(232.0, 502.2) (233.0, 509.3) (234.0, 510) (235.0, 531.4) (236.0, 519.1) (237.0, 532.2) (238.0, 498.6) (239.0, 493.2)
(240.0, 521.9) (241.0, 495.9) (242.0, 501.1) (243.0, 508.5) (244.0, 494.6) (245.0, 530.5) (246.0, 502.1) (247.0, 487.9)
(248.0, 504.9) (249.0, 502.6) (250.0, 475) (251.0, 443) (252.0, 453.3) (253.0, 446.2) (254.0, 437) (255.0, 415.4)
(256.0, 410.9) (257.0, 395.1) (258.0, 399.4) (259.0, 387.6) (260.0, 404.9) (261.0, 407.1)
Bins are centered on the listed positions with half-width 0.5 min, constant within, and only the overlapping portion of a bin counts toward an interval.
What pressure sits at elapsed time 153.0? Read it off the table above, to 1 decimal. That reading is 439.3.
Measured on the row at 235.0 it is 531.4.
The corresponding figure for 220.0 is 508.1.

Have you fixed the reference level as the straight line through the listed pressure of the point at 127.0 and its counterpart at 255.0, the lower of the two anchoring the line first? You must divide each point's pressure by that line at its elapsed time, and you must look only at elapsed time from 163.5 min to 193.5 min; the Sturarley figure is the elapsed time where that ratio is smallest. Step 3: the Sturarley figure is 182.0 min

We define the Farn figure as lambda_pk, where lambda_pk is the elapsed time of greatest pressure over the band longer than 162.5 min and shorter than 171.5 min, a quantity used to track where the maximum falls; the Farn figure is 163.0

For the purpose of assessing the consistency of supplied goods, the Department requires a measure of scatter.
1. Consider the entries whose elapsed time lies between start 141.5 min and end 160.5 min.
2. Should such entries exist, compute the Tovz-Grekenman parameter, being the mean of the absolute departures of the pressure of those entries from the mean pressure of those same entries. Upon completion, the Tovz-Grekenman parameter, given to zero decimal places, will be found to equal 35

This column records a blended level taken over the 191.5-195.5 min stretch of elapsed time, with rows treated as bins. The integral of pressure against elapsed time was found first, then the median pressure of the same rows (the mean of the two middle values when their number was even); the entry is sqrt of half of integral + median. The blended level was 32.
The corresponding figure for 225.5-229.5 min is 35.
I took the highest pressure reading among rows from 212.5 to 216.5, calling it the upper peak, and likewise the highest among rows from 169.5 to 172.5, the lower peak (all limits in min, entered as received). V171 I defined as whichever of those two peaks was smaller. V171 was 458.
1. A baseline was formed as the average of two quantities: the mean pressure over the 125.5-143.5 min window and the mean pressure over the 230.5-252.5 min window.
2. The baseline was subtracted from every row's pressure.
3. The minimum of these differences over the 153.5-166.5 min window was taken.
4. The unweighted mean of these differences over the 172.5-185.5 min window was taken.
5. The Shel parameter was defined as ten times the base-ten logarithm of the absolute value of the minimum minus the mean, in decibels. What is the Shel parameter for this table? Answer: 14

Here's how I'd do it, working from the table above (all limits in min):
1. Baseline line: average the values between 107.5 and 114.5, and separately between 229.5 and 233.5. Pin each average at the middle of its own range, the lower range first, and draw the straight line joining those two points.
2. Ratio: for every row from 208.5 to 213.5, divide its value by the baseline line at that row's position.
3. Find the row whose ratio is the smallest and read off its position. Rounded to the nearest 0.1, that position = 211.0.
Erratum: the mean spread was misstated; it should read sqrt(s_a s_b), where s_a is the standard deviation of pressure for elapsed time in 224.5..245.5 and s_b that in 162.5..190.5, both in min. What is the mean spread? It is 21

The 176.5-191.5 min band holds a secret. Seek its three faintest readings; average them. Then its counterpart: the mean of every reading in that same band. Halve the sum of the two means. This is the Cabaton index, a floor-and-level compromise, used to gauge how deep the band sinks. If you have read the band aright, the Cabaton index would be 399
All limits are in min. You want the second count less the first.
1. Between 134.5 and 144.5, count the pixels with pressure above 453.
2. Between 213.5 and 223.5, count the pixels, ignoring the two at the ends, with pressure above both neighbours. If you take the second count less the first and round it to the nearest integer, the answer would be -2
